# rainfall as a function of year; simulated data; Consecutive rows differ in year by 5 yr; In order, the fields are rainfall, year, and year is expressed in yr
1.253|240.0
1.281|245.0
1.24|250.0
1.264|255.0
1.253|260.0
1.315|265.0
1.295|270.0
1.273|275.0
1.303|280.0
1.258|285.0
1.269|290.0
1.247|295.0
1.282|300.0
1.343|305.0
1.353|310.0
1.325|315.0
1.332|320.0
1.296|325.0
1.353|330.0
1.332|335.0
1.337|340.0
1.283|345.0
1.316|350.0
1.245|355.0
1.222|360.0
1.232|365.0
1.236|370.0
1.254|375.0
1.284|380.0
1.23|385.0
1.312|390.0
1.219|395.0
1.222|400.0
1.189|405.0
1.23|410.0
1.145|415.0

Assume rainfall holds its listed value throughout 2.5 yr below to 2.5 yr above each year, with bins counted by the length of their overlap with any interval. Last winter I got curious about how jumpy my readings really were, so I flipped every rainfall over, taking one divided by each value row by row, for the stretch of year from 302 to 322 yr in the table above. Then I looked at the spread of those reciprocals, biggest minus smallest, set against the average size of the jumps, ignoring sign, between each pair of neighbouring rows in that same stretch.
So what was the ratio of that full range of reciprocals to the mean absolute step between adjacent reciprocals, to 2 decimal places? 1.87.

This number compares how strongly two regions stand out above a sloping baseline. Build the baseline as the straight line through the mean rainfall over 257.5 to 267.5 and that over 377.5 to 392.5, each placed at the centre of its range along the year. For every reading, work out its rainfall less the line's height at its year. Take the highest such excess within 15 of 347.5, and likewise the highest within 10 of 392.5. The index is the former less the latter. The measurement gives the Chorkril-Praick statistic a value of 0.02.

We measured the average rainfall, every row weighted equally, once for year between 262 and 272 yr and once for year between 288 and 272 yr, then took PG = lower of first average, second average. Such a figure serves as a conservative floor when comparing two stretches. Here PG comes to 1.28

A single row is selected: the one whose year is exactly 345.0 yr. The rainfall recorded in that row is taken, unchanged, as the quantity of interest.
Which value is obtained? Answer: 1.283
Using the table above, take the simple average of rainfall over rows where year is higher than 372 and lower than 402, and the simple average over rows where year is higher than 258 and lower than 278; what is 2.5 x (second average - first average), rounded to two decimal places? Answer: 0.08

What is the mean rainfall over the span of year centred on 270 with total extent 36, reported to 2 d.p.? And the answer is 1.28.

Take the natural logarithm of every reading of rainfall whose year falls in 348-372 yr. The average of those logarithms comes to 0.22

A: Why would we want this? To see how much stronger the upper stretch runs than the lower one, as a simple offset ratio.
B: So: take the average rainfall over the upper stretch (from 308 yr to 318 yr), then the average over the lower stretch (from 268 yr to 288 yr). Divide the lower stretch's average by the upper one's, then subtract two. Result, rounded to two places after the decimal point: -1.04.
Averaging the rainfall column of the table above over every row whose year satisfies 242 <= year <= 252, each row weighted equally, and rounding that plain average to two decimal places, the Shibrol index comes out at 1.26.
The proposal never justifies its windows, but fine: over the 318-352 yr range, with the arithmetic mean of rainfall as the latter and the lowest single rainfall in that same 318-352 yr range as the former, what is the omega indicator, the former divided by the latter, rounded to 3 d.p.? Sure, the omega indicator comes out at 0.971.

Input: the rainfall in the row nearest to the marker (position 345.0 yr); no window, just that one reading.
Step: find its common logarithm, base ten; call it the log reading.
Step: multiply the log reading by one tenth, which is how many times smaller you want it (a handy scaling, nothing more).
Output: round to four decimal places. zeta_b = 0.0108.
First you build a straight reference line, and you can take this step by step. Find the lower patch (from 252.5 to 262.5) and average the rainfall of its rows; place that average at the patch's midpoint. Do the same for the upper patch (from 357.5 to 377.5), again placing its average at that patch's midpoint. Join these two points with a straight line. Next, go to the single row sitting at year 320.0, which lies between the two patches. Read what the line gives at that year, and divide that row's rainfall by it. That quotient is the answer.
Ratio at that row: 1.069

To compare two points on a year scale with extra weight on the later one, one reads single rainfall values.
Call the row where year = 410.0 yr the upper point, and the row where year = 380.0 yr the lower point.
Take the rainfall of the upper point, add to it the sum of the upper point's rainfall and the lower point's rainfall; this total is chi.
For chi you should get 3.74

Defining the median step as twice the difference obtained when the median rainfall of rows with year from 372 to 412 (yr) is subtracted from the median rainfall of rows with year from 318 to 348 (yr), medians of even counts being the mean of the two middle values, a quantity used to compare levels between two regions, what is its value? 0.20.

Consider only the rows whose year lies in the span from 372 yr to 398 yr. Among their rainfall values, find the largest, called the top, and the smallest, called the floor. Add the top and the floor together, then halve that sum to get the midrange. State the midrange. 1.27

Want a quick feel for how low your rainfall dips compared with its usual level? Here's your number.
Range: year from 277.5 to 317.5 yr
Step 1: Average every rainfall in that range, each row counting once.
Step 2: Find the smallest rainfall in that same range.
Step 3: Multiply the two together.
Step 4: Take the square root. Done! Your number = 1.27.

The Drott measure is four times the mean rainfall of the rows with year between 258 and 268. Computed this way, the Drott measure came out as 5.14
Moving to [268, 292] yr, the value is 5.12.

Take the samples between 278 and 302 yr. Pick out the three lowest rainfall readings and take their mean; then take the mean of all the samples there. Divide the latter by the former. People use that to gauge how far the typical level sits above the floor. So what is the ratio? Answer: 1.01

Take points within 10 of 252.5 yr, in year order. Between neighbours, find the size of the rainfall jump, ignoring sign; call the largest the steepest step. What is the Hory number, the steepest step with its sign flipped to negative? -0.041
